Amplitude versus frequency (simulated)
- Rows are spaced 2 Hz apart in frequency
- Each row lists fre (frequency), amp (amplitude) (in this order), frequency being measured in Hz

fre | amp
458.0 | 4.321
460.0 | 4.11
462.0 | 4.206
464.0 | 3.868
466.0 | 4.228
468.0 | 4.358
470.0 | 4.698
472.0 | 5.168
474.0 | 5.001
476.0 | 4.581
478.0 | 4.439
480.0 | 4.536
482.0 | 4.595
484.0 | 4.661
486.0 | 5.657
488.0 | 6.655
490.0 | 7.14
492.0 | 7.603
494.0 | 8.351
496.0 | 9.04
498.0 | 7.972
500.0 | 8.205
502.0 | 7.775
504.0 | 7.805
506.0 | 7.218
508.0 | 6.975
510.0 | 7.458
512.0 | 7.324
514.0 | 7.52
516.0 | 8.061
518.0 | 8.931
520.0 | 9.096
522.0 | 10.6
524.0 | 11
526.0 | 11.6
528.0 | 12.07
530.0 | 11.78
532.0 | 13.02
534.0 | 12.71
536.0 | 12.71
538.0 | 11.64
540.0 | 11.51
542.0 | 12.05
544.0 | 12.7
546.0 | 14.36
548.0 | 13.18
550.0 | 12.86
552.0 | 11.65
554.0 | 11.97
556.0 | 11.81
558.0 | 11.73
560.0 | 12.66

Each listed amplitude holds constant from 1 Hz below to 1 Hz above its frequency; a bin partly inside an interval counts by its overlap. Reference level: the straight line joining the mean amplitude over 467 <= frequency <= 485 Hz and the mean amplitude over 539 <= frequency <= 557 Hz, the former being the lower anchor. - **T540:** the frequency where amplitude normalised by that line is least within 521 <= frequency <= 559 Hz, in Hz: 558.0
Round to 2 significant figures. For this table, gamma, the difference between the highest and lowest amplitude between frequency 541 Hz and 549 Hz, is 2.3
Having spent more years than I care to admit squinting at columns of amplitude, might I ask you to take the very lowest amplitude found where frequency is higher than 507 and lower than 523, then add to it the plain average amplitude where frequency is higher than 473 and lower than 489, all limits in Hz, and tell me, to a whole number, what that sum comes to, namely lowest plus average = 12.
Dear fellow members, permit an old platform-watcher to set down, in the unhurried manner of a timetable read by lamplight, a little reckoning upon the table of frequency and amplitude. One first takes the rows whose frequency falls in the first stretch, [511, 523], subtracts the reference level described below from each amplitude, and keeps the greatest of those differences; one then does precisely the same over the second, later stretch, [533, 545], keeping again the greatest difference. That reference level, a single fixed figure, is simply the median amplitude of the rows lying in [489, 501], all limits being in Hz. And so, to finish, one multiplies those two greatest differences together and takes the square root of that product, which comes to 3.4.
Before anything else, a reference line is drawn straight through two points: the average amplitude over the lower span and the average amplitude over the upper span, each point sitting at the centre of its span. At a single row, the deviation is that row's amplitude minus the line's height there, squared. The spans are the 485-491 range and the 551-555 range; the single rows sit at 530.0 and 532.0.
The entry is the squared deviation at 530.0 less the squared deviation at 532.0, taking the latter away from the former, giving -5.1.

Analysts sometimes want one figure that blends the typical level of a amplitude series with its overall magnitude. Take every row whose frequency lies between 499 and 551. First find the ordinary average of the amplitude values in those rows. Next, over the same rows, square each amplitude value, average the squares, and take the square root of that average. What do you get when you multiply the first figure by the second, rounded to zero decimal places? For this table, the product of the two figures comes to 111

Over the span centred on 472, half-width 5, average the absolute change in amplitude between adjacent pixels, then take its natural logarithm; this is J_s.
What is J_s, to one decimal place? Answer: -1.1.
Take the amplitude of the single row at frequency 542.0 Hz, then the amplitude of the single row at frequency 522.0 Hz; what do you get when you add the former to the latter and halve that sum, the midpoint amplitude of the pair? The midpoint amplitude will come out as 11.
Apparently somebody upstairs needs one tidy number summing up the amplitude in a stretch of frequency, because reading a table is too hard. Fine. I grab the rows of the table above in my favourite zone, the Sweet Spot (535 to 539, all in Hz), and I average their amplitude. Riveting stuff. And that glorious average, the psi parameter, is 12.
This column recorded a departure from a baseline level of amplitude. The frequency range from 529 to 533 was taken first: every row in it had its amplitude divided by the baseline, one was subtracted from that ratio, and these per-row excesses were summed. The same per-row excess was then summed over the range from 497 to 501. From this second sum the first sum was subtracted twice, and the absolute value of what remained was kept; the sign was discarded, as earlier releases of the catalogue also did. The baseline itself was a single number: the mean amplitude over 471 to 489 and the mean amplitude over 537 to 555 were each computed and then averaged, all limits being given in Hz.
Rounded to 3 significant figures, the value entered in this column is 1.83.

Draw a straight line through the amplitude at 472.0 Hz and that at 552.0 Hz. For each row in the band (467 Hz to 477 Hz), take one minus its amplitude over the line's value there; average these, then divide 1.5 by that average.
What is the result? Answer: 19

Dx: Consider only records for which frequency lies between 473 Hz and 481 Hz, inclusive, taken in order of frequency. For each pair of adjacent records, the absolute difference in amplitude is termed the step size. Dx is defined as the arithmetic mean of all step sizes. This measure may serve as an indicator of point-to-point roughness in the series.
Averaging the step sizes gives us 0.22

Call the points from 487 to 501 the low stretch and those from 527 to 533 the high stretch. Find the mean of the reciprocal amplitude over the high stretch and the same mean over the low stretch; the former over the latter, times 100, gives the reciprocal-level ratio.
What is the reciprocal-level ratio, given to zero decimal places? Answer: 63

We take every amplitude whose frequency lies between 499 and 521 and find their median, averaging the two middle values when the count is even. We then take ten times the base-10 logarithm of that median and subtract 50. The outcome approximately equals -41.1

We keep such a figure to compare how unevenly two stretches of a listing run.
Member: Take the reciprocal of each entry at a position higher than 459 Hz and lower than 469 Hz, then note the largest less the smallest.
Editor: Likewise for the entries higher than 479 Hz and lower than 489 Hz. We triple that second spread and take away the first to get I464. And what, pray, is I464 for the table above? 0.18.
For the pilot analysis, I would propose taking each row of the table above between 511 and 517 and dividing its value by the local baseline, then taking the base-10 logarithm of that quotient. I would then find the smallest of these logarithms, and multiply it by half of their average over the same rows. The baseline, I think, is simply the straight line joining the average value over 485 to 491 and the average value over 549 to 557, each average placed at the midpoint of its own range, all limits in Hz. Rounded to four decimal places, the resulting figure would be 0.0019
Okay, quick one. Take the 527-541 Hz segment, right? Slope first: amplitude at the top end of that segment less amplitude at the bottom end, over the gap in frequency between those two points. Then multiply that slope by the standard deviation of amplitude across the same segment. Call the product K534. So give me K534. -0.03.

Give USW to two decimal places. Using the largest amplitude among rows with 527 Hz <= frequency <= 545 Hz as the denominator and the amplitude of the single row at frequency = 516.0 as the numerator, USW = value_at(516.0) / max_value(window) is 0.62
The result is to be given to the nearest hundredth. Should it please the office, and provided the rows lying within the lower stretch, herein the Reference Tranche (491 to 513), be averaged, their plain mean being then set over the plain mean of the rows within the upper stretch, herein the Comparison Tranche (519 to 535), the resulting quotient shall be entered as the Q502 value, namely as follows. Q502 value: 0.68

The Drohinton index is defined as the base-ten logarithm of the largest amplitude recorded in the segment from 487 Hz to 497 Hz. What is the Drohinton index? 1.0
